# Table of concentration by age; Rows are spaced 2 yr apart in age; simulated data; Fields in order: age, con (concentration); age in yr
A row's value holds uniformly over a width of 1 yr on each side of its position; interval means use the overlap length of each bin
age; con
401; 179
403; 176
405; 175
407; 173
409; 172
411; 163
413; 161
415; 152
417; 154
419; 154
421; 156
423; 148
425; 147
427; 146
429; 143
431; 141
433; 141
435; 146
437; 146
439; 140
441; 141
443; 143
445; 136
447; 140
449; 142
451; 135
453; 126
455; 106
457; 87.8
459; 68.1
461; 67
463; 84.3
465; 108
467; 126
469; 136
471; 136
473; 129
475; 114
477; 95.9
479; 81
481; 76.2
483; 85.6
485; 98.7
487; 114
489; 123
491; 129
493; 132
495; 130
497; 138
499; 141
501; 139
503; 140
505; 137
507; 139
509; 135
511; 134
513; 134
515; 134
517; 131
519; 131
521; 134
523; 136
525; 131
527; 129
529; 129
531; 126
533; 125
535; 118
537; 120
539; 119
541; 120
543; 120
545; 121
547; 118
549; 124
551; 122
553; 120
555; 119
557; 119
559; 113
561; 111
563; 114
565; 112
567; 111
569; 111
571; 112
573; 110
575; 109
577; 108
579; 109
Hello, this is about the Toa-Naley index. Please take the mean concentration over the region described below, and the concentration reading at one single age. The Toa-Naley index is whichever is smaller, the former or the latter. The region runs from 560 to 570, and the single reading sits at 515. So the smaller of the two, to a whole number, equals 112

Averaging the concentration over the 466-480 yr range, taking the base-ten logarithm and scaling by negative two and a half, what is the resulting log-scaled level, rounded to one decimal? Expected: -5.2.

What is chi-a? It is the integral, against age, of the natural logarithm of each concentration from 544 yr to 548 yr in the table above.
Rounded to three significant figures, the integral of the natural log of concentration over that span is 19.1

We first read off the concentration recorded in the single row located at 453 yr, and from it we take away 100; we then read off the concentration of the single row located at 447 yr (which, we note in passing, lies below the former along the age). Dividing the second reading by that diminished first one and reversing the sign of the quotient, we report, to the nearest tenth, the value -5.4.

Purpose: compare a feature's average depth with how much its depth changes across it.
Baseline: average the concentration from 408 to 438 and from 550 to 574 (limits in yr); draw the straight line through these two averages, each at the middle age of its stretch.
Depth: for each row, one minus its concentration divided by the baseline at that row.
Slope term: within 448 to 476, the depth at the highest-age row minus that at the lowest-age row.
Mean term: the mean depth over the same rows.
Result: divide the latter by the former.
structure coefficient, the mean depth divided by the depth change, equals 1.3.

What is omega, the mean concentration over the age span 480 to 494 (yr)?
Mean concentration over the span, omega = 108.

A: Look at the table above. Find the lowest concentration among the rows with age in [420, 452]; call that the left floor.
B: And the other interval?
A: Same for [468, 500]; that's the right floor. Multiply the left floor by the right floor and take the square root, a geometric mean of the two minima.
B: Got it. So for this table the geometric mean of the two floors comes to 101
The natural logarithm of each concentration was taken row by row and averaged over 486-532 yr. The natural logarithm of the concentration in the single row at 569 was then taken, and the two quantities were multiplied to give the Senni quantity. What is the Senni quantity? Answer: 23.0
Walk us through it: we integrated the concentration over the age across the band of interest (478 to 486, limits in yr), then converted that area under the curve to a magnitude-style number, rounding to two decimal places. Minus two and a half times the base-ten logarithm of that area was -7.09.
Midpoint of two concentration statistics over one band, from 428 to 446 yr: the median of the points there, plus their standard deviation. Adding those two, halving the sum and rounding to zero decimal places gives 72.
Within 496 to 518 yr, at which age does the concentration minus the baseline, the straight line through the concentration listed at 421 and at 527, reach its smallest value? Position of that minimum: 517 yr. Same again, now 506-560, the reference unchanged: 535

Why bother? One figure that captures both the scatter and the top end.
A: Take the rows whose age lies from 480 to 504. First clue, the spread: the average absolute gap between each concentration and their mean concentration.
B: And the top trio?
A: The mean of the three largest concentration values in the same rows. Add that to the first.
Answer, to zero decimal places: 158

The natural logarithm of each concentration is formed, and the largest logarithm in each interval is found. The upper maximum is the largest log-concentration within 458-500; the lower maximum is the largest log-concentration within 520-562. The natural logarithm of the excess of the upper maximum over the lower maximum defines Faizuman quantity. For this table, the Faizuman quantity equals -3.3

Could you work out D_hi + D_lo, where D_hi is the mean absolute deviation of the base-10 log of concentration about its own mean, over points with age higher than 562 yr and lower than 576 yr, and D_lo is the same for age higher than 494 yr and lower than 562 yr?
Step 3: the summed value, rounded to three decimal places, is 0.030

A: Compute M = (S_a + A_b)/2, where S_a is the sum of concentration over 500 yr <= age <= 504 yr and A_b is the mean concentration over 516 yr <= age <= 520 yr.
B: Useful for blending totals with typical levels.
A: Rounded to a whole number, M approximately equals 205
